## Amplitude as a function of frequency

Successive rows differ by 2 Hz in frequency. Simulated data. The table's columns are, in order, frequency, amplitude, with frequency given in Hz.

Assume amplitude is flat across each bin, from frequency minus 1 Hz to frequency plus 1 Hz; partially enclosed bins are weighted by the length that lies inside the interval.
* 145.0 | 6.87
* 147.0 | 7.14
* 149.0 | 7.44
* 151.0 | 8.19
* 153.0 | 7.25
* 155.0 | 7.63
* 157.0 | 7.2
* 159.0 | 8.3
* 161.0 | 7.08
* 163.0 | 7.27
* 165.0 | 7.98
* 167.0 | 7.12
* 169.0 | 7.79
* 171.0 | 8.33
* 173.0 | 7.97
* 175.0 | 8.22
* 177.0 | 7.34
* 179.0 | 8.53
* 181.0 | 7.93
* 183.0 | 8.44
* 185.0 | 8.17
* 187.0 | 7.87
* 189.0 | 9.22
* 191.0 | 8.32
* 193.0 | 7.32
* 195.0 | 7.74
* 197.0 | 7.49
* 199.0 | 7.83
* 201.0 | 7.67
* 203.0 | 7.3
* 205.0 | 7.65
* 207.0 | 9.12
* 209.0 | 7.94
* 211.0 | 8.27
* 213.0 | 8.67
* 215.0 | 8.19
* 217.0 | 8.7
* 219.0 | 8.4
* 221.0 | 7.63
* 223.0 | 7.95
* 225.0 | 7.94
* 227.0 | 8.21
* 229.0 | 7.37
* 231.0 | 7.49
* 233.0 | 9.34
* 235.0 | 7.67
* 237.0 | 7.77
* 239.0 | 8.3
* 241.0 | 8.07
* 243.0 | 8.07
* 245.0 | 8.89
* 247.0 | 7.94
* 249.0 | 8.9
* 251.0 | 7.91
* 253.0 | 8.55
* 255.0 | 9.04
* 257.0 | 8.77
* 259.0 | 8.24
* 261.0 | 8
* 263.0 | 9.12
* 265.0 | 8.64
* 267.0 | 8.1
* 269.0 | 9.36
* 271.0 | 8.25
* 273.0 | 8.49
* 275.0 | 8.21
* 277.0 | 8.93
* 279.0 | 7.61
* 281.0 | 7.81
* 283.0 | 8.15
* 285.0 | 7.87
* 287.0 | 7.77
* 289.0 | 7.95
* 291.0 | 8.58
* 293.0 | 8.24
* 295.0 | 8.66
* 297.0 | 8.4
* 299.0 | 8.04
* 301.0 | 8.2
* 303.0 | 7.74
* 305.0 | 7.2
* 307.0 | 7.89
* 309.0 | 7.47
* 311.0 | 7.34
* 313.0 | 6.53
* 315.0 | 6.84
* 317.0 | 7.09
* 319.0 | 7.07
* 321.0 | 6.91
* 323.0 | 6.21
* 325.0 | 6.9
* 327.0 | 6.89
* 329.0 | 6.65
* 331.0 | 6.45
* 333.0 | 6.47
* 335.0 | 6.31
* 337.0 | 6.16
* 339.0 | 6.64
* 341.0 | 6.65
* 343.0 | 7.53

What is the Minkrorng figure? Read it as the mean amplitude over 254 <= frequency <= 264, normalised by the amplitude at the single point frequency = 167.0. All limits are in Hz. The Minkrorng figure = 1.21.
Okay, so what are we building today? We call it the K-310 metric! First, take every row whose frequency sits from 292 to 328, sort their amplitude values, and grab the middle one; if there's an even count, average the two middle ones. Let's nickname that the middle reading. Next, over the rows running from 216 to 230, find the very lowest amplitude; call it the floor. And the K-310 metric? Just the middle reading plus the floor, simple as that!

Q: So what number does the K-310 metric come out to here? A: 14.6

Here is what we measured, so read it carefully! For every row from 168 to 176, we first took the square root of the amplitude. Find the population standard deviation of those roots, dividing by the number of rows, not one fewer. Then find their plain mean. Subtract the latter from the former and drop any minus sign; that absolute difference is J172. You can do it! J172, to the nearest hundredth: 2.80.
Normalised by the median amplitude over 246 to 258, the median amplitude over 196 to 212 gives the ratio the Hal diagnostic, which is 0.89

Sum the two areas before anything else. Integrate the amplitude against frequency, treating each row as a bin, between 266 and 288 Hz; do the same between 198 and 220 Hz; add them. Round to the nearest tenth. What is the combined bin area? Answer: 360.6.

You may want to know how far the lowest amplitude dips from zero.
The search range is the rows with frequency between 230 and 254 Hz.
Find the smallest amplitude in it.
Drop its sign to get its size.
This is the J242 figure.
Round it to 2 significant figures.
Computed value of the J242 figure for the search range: 7.5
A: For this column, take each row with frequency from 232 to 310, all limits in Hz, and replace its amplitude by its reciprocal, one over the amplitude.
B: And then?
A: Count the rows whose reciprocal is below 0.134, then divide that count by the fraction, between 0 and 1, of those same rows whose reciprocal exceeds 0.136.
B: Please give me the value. 1482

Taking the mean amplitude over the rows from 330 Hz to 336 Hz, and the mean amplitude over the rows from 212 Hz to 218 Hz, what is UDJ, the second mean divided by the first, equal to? 1.33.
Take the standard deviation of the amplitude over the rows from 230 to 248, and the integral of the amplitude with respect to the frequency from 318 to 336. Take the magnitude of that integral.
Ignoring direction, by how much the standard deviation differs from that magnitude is 119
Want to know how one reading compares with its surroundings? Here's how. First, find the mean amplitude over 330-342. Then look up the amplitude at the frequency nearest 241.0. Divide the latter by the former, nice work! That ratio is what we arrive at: 1.25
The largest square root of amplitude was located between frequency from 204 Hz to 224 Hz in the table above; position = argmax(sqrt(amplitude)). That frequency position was 207.0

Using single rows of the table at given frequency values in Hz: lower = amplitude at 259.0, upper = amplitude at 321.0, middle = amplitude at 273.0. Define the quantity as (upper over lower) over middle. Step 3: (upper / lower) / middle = 0.099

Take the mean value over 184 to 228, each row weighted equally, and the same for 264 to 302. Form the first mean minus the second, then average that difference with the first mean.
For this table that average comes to 3.93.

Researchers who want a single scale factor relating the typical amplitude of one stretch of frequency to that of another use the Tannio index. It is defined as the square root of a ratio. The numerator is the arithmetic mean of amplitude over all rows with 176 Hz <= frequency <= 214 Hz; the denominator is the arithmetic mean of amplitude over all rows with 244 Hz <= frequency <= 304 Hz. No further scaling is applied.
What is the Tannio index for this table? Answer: 0.98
